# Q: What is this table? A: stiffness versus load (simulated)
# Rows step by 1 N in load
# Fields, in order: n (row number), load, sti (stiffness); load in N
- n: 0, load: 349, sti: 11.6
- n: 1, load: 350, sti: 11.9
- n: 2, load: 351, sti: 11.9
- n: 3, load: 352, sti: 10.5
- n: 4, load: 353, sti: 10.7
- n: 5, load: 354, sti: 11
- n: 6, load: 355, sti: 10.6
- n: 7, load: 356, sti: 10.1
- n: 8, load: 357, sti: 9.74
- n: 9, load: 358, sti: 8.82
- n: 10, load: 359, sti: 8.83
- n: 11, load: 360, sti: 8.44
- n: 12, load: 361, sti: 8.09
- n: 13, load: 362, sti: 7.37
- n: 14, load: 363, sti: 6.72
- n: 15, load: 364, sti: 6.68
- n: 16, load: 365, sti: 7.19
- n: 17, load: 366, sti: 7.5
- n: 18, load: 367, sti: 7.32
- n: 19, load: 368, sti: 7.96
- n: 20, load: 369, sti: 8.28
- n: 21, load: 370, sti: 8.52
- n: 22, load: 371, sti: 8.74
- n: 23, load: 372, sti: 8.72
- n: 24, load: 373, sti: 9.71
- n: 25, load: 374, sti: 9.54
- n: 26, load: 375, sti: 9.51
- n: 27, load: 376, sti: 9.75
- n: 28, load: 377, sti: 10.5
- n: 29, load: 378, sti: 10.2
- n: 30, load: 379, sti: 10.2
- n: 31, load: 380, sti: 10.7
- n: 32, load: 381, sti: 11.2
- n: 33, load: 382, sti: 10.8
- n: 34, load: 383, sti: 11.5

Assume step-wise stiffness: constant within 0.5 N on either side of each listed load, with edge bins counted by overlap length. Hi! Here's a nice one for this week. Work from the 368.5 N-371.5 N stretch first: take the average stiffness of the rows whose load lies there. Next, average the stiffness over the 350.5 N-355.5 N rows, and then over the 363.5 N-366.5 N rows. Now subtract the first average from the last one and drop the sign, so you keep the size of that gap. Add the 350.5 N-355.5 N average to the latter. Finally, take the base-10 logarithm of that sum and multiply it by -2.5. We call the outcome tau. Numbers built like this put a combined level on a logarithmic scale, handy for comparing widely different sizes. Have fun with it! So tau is -2.7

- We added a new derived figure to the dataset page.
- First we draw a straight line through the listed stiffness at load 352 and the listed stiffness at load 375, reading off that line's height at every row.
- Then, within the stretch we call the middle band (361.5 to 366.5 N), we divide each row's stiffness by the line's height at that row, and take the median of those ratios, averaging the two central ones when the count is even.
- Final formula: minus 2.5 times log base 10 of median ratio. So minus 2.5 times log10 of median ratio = 0.35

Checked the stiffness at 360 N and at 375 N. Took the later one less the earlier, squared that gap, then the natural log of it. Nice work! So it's 0.14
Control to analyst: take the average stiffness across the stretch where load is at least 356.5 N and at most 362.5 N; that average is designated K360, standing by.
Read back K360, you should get 8.5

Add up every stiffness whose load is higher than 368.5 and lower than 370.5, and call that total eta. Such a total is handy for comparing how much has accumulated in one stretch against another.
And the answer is 17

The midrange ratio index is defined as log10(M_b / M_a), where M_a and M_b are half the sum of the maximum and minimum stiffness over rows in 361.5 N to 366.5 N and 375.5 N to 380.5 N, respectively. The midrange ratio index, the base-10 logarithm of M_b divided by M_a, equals 0.16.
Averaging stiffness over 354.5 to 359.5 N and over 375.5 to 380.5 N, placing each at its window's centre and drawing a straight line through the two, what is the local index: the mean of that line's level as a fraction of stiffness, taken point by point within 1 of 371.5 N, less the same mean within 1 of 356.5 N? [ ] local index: 0.18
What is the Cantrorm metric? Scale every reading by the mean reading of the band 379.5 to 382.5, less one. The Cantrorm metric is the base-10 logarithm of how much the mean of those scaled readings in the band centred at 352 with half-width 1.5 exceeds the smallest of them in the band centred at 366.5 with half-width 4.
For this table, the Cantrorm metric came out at -0.40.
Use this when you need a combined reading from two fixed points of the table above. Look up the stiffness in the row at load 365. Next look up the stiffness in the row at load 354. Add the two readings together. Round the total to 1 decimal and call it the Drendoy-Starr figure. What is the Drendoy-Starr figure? 18.2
